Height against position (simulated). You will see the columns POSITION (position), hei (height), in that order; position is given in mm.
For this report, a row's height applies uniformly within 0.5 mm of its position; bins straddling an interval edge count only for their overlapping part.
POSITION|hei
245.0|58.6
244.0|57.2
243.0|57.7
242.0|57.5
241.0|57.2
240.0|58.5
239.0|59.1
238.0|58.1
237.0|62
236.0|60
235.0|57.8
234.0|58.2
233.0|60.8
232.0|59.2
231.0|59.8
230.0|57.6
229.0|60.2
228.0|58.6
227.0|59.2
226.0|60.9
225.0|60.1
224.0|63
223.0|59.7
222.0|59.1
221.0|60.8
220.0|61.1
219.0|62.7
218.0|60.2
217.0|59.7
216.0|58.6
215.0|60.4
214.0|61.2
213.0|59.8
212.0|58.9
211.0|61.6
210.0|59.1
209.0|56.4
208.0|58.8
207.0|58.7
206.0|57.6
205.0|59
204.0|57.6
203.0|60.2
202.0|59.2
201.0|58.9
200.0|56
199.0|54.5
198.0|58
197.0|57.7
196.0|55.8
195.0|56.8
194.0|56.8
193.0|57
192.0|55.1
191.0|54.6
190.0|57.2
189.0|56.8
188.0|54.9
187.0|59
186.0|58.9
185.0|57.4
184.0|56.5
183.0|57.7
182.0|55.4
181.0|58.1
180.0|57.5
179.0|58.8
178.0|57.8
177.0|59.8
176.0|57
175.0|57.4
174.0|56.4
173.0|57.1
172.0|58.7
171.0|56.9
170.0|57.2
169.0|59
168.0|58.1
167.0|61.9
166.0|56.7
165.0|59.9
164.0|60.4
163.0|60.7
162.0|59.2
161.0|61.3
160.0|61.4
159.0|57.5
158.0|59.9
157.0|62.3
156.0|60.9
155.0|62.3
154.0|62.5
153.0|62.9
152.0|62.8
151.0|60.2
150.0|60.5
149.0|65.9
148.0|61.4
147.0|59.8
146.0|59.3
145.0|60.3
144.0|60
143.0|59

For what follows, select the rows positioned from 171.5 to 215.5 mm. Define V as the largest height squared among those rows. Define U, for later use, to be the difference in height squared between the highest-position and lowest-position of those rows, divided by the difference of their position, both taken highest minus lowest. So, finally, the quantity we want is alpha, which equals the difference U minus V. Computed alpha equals -3790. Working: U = 5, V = 3795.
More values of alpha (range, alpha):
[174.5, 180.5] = -3574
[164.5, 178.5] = -3851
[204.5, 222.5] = -3931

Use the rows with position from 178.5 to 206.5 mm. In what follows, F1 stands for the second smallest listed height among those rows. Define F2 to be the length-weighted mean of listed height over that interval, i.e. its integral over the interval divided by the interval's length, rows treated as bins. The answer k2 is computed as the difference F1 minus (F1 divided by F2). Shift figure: 53.6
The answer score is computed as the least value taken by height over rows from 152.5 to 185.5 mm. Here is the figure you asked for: 55.4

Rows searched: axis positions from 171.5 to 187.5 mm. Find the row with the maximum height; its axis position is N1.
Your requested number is 177.0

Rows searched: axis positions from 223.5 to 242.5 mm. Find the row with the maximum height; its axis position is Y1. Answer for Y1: 224.0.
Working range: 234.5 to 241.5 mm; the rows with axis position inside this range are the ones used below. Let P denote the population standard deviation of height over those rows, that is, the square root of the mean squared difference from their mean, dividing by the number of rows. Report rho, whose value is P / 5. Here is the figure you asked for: 0.30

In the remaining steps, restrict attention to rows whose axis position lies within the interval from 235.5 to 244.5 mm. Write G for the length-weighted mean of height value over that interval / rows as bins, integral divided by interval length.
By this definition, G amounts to 58.6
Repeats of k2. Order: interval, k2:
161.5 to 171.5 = 55.9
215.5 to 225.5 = 58.1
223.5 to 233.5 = 57.6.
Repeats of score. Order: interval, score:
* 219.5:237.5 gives 57.6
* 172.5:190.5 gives 54.9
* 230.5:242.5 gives 57.2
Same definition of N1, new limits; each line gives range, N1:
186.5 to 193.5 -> 187.0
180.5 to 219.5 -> 219.0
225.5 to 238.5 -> 237.0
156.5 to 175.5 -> 157.0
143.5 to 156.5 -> 149.0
